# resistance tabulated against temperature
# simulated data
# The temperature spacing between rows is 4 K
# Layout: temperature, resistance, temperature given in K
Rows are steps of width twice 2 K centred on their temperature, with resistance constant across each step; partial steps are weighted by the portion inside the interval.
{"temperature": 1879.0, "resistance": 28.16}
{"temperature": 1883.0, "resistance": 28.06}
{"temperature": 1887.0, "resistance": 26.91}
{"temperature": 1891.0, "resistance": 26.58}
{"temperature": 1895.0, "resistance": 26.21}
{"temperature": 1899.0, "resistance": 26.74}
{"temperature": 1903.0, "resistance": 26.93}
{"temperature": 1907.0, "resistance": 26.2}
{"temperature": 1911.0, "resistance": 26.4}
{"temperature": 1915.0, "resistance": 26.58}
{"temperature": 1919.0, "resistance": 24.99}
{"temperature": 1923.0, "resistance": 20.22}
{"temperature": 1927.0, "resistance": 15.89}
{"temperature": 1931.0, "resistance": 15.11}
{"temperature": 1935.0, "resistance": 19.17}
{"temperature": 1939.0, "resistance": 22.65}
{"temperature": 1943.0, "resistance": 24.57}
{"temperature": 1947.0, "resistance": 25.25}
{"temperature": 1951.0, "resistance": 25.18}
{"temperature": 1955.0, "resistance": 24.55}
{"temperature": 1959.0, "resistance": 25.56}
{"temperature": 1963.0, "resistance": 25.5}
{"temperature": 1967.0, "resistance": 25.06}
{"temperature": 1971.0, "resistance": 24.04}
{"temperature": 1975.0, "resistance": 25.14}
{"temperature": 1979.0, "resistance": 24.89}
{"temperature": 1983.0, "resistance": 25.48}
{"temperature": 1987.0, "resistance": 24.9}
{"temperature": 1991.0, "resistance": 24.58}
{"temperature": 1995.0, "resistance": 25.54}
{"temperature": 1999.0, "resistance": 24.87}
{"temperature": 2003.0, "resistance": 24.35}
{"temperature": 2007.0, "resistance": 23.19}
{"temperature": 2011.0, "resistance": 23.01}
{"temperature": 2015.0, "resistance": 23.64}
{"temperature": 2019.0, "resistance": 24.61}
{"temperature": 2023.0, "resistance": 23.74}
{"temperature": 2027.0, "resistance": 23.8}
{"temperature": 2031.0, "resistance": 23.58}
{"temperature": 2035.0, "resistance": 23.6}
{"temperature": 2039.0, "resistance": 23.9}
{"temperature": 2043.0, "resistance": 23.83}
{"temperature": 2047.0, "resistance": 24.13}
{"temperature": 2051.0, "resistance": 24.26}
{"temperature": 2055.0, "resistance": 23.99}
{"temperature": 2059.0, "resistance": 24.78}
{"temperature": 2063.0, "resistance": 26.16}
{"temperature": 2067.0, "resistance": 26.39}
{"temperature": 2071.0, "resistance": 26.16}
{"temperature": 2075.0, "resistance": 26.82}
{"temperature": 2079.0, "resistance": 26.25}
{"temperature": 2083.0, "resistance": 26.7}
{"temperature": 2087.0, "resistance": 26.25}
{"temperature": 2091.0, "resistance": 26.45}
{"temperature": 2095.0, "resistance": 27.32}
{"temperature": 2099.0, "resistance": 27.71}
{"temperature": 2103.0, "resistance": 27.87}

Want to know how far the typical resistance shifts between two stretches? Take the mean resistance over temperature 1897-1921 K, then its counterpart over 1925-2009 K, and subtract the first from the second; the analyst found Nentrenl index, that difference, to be -2.7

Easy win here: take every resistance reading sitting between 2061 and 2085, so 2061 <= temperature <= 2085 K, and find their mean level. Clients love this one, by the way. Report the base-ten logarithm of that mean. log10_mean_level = 1.42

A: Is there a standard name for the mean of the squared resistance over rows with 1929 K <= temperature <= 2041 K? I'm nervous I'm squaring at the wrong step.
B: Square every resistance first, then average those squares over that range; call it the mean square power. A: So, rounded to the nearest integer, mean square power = 576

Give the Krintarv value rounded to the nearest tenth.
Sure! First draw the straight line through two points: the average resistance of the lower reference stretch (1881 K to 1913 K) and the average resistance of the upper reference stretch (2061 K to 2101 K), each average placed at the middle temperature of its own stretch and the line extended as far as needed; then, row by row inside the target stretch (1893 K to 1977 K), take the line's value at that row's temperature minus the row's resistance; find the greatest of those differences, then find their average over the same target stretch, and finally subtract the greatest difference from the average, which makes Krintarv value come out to -8.8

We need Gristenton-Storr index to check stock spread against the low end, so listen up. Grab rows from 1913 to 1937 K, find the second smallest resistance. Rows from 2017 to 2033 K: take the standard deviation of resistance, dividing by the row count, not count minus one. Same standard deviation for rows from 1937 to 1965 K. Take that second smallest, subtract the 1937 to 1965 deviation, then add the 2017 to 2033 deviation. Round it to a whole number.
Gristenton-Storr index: 15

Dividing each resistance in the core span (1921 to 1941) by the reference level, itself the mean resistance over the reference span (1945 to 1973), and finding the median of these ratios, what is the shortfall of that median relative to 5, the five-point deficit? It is 4.23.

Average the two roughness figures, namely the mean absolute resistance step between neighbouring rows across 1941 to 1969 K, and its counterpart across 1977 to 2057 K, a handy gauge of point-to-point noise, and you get 0.47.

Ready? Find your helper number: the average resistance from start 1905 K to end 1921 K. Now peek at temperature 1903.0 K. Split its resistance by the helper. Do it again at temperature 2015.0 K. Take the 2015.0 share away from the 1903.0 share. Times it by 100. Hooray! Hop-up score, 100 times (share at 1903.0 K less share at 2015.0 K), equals 13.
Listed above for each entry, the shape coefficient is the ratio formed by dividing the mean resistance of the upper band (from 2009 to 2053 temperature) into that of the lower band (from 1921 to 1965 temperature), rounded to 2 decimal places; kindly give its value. 0.93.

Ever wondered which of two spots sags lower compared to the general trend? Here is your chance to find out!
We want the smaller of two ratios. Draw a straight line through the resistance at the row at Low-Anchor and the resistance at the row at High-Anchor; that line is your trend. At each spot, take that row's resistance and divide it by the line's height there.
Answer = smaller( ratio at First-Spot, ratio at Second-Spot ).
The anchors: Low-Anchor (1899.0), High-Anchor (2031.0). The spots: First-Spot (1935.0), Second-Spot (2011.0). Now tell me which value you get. 0.74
